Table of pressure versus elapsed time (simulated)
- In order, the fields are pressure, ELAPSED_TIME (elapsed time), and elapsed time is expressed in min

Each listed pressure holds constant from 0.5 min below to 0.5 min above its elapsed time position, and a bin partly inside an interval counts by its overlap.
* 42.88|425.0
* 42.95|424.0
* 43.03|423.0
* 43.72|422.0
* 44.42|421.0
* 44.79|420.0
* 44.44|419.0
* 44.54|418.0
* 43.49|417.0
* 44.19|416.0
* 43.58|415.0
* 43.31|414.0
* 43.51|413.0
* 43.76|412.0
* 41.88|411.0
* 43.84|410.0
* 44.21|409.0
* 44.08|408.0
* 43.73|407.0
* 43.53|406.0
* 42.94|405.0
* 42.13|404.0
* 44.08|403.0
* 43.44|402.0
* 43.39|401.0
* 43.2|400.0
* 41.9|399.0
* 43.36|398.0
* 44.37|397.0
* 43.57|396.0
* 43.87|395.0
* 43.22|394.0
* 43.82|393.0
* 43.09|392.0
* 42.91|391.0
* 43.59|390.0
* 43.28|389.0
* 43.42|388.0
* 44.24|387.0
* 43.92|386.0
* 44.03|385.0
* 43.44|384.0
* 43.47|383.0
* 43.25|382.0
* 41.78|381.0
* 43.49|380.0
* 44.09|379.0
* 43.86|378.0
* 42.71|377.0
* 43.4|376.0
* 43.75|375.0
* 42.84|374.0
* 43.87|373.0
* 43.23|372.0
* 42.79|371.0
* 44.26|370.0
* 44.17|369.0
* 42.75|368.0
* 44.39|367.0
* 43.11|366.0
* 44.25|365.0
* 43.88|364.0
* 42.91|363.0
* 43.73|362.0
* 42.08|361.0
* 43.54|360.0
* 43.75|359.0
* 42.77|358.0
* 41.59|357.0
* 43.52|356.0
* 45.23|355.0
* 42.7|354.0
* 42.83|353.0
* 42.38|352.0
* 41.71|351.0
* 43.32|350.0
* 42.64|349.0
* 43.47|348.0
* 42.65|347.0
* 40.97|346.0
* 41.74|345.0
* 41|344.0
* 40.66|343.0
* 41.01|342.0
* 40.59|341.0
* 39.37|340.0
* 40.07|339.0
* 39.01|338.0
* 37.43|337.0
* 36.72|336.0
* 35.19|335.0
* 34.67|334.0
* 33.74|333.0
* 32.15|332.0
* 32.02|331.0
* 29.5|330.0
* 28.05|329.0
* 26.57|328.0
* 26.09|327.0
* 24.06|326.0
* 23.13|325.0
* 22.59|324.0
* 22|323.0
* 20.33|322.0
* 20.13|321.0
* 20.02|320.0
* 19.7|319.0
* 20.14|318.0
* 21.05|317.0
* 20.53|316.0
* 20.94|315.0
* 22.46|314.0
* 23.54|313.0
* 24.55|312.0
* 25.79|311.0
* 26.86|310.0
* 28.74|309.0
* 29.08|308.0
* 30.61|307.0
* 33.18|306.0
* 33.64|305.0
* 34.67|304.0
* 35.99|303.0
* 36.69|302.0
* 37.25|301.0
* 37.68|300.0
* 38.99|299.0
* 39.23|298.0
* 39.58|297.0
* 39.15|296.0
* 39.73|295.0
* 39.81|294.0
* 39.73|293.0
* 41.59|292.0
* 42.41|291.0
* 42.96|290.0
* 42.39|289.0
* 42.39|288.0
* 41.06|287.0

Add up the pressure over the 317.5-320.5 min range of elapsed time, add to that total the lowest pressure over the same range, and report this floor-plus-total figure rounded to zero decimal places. 80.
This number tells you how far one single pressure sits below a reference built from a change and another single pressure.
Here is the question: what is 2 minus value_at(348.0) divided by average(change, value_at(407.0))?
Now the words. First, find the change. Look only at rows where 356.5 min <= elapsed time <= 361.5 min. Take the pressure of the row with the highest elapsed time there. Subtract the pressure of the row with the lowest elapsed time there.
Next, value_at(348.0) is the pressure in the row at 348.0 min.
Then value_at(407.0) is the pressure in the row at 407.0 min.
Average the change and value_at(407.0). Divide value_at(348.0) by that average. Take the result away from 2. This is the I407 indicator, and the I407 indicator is 0.0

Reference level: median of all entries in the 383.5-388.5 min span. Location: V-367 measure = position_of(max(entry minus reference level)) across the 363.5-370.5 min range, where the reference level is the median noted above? 367.0 min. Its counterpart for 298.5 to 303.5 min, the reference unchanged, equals 299.0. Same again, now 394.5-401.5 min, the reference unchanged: 397.0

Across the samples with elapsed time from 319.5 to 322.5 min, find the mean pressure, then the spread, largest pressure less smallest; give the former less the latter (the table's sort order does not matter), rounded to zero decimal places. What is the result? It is 20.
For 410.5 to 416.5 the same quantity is 41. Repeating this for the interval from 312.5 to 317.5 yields 19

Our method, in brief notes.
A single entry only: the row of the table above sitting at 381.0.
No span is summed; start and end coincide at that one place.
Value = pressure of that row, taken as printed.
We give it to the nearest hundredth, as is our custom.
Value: 41.78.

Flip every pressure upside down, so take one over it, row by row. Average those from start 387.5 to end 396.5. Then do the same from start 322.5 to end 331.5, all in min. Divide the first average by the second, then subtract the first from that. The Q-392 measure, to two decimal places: 0.57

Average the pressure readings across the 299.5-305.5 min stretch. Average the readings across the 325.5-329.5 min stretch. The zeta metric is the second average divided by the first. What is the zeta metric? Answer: 0.73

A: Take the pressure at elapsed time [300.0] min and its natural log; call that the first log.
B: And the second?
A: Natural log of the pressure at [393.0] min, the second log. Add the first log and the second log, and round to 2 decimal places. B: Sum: 7.41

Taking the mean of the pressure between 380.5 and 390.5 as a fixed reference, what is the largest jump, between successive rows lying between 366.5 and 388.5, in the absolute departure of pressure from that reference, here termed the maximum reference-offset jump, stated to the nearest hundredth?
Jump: 1.61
